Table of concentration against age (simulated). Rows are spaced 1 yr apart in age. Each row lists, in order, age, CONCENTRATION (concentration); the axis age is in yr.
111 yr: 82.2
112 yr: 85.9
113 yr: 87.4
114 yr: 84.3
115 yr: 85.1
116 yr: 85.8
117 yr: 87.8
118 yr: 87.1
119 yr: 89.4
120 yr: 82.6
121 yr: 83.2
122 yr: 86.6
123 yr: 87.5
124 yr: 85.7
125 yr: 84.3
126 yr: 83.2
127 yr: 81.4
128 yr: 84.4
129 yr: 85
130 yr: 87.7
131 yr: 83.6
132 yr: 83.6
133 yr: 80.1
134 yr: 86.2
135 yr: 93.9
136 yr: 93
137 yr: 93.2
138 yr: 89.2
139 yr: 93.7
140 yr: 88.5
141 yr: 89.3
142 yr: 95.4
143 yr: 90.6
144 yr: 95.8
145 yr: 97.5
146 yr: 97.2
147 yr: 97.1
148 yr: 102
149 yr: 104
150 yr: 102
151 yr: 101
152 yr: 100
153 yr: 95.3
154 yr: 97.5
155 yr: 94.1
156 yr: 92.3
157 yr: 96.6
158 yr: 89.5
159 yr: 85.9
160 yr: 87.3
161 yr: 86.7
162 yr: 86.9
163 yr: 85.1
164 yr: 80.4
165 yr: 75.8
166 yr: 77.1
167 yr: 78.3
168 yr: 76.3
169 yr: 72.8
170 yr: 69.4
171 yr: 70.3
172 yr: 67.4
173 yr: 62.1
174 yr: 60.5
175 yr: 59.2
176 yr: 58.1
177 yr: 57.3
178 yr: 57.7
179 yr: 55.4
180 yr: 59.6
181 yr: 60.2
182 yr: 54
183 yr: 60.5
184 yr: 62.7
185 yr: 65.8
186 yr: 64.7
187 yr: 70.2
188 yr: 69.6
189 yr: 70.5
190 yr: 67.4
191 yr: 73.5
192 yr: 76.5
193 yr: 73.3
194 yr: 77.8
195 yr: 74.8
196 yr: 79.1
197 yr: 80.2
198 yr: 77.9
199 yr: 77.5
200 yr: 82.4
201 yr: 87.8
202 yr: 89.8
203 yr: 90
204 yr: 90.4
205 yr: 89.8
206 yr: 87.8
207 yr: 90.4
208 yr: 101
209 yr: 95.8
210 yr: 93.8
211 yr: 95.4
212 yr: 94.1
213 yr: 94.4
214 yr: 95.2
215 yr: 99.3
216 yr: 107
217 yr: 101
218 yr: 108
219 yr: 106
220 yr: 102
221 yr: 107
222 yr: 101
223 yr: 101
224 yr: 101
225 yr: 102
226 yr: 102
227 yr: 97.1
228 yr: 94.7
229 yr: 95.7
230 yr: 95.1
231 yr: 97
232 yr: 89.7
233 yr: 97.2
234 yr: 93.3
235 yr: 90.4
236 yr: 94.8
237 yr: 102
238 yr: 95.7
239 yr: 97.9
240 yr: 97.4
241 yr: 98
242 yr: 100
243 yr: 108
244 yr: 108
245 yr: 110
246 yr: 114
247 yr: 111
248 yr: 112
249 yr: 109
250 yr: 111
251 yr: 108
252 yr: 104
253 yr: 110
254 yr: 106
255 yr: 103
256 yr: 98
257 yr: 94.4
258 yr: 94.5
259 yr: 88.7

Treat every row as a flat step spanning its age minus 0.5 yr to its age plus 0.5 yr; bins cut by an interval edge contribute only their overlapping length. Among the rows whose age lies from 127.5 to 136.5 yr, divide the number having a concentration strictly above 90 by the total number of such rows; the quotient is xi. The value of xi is 0.2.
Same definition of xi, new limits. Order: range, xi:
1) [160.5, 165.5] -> 0.0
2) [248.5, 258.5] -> 1.0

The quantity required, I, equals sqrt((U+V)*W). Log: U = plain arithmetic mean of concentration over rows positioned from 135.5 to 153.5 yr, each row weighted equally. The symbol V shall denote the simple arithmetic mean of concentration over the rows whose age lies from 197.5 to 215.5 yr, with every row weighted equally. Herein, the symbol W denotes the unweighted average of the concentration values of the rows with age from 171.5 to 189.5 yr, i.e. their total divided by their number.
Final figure 108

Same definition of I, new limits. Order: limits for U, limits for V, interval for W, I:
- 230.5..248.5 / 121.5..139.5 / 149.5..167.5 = 130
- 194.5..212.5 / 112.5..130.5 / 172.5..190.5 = 104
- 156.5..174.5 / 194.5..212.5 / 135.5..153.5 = 126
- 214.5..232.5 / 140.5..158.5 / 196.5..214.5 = 133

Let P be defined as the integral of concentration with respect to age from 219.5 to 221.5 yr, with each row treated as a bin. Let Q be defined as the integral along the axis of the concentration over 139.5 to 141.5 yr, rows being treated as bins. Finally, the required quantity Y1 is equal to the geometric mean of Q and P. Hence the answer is 193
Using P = 209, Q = 177.8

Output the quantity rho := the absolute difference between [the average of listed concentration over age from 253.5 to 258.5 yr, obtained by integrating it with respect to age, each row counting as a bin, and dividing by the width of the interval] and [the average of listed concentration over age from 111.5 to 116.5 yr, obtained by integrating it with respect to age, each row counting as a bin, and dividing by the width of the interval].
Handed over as 13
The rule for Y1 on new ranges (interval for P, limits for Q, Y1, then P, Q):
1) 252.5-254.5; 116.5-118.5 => 194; 216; 174.9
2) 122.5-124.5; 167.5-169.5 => 161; 173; 149.1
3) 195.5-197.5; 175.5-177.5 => 136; 159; 115.4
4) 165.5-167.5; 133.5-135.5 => 167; 155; 180.1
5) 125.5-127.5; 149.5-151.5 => 183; 165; 203.0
